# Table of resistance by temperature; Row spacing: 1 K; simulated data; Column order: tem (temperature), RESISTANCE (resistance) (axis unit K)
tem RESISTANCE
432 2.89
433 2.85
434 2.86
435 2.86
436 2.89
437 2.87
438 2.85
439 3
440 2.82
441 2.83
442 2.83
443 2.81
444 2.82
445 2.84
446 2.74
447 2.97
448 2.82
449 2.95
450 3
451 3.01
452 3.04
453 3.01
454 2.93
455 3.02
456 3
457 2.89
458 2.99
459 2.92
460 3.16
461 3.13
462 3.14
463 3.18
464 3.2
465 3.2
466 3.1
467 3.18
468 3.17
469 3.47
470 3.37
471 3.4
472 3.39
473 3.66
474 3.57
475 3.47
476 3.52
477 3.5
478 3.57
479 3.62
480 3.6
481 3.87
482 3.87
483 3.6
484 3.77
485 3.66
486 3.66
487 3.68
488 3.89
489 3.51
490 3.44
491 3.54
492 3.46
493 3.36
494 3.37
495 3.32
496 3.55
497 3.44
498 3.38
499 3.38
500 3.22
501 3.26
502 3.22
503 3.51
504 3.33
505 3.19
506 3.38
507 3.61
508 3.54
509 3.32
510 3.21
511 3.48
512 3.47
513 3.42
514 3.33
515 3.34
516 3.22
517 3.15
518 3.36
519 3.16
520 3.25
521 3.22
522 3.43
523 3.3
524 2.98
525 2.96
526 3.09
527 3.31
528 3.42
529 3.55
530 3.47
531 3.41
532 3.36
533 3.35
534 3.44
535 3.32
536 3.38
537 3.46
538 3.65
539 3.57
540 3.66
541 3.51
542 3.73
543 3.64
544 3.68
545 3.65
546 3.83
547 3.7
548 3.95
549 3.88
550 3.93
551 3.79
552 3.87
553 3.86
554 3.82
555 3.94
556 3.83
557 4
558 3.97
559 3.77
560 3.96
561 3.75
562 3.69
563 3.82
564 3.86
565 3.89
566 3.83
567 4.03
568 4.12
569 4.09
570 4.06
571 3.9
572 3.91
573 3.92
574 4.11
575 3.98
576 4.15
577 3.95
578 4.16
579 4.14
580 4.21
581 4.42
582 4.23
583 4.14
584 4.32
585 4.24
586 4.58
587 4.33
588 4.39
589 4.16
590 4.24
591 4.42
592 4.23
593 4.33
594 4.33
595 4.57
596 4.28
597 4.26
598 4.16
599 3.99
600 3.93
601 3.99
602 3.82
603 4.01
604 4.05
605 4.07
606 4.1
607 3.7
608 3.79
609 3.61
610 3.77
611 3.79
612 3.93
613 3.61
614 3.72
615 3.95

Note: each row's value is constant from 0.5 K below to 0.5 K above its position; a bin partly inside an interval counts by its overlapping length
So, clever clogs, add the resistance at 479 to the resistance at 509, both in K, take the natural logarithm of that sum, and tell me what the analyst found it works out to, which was 1.94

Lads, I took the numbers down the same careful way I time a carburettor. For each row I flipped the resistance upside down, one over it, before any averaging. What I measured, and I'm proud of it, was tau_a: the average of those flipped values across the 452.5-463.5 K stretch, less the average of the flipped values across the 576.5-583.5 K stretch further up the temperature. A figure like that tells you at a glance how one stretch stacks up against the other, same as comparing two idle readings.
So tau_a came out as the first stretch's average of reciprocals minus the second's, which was 0.09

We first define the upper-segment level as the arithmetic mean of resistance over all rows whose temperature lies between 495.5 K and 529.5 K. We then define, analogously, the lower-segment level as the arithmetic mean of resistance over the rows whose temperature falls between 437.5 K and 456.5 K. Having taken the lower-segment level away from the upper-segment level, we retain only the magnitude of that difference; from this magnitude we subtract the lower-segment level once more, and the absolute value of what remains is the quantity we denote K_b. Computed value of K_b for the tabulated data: 2.5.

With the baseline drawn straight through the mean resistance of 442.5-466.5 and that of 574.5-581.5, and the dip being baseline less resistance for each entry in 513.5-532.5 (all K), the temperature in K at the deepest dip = 525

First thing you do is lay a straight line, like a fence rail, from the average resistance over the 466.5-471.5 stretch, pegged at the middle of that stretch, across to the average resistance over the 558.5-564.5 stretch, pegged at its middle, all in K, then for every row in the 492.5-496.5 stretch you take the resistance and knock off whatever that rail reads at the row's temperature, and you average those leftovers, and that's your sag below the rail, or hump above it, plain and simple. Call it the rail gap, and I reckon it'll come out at -0.05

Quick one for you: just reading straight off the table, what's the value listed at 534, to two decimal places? 3.44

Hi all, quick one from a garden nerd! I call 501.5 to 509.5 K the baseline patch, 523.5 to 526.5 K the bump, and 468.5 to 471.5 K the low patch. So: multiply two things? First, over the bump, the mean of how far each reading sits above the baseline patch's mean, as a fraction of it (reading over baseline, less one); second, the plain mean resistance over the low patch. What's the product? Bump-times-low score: -0.4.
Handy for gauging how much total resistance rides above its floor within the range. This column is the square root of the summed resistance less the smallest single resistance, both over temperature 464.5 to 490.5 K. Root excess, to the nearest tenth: 9.4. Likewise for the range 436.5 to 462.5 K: 8.6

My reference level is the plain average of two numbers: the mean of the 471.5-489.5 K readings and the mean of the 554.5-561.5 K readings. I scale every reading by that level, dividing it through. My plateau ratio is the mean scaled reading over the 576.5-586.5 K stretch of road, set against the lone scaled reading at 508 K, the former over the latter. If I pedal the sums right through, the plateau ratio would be 1.20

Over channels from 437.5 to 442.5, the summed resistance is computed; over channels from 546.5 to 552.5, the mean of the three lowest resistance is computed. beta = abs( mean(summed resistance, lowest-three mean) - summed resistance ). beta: 5.3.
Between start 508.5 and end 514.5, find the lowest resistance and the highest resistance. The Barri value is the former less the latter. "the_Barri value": -0.27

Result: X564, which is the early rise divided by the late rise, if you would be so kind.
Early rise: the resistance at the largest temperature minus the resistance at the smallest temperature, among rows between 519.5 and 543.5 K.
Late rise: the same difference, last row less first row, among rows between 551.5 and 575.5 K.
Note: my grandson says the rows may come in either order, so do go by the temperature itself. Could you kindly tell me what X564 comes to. 4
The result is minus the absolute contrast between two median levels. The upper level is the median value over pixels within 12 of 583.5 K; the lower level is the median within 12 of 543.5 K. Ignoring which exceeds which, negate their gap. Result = -0.56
